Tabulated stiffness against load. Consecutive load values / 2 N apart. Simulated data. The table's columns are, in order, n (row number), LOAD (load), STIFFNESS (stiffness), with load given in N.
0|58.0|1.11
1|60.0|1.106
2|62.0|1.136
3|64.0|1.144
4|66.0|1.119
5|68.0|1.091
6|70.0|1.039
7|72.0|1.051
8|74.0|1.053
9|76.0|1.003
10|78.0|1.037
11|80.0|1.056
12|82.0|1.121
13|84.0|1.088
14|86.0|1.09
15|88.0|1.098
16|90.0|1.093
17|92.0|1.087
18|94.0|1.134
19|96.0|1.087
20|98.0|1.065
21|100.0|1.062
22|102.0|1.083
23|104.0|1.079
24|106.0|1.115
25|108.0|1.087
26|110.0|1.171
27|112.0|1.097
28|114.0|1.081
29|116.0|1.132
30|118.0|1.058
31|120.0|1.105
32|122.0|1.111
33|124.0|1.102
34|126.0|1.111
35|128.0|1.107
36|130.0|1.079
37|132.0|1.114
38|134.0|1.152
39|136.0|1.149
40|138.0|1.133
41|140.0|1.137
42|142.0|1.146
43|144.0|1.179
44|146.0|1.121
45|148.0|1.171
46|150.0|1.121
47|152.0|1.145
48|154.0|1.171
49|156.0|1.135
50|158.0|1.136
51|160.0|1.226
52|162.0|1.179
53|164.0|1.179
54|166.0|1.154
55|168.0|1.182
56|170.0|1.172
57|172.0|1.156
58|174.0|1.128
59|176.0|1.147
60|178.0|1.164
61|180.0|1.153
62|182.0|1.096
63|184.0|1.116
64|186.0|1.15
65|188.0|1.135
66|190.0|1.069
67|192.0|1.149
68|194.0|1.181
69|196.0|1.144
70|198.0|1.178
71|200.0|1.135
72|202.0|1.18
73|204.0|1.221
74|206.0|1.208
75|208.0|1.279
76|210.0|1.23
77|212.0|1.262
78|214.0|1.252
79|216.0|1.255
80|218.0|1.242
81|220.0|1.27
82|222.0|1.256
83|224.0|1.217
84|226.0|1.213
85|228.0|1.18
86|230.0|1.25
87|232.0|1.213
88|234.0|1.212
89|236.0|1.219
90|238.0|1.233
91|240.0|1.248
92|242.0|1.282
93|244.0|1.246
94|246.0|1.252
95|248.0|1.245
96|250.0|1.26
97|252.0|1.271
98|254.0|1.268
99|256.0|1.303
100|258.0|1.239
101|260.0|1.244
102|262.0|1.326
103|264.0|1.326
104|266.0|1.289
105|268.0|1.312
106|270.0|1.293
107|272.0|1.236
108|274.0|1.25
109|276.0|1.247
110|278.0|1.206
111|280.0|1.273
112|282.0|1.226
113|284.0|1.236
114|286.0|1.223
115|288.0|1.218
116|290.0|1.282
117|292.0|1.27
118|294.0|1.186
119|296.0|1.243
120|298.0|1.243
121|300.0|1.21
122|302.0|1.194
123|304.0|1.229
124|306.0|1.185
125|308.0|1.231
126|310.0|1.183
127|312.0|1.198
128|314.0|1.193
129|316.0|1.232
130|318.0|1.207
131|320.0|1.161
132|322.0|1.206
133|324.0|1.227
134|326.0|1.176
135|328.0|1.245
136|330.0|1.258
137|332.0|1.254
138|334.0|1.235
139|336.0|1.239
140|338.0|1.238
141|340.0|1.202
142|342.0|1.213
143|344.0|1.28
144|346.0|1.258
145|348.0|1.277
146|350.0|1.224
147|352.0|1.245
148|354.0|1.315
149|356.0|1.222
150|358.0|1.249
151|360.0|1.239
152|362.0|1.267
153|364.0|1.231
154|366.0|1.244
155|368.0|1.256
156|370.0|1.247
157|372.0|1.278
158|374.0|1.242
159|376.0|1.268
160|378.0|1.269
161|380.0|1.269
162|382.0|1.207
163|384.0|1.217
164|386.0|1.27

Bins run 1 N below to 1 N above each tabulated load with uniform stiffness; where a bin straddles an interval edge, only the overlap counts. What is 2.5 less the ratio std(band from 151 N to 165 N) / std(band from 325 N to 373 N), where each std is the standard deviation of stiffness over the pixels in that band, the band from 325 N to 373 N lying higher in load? 1.4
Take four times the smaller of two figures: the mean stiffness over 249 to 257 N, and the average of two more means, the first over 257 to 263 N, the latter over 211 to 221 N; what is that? 5.05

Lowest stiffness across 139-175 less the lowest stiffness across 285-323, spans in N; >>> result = -0.04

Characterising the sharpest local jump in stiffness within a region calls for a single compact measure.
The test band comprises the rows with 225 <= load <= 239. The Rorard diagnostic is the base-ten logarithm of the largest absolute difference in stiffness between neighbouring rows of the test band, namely -1.15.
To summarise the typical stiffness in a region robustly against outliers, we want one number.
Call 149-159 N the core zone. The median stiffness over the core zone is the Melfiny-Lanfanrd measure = 1.14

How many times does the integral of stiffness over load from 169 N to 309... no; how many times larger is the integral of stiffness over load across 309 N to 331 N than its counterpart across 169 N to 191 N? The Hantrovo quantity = 1.06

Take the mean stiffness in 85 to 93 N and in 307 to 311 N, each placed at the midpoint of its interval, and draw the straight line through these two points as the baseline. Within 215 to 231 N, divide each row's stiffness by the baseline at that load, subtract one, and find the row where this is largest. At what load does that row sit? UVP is 220.0 N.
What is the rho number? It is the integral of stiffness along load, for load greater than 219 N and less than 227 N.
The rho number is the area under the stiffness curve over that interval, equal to 10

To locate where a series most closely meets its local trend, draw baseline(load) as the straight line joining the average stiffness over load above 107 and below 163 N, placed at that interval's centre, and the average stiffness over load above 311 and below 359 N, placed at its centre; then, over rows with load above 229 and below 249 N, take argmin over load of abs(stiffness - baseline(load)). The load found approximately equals 234.0 N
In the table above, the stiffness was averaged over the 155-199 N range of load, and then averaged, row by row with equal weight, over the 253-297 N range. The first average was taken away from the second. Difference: 0.11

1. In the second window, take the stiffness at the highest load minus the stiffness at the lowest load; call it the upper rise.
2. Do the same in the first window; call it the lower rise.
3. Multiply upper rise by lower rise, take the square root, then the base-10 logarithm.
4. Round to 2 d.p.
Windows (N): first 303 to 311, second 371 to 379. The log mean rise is -1.69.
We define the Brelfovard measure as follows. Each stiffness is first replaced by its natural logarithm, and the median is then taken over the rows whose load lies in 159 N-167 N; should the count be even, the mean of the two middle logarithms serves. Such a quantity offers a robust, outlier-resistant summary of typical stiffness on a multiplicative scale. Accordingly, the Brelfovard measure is 0.16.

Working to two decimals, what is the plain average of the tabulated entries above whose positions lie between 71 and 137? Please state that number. 1.09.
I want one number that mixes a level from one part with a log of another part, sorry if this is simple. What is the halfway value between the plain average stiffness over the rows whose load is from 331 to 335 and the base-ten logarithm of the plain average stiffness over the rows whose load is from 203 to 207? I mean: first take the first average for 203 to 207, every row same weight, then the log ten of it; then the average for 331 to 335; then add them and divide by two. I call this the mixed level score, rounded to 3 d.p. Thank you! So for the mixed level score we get 0.664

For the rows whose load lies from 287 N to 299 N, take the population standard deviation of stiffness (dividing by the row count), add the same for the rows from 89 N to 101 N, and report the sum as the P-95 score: 0.055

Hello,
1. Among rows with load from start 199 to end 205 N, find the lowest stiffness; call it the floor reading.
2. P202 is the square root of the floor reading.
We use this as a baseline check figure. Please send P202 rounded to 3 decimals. 1.065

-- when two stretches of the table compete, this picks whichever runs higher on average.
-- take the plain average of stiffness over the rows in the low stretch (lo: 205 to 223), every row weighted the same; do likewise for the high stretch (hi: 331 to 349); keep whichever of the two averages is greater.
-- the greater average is 1.25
